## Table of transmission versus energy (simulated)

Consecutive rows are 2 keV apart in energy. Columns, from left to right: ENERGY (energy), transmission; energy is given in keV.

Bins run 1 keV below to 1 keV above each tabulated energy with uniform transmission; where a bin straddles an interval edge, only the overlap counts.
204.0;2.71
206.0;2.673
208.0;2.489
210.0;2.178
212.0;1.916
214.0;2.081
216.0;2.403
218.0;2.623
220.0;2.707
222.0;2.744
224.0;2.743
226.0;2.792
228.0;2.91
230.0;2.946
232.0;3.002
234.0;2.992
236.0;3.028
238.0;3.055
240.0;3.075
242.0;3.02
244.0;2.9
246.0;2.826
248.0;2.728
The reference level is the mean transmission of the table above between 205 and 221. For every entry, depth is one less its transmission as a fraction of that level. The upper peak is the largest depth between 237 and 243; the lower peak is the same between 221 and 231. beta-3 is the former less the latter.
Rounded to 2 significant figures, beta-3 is -0.12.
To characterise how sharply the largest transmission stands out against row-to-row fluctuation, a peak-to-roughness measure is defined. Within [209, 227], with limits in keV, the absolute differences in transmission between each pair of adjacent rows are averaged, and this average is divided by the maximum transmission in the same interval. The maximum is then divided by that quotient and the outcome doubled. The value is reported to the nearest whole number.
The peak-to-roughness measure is 109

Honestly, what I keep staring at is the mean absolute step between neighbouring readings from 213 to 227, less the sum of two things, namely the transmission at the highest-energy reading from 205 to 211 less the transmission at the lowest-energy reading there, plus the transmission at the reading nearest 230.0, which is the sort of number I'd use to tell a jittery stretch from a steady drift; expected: -2.33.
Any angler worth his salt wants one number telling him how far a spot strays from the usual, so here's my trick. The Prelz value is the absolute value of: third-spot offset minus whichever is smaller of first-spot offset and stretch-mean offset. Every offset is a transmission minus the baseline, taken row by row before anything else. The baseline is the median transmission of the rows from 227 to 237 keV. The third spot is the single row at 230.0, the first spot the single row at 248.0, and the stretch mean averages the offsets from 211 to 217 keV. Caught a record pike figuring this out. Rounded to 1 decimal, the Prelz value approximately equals 0.8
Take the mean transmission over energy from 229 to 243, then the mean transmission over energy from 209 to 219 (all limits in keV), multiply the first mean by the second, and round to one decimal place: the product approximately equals 6.8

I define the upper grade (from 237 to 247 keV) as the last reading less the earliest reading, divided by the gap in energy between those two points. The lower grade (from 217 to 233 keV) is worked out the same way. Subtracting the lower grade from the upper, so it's -0.06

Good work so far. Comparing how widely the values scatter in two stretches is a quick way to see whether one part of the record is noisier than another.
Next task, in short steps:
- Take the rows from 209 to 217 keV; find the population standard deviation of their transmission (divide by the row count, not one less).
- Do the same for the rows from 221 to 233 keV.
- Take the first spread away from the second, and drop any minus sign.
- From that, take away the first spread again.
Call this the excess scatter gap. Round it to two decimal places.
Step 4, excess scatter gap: -0.10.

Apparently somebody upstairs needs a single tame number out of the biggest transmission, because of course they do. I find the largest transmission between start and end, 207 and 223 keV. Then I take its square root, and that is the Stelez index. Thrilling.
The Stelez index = 1.66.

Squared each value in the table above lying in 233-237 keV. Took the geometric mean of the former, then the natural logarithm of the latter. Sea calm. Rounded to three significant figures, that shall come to 2.20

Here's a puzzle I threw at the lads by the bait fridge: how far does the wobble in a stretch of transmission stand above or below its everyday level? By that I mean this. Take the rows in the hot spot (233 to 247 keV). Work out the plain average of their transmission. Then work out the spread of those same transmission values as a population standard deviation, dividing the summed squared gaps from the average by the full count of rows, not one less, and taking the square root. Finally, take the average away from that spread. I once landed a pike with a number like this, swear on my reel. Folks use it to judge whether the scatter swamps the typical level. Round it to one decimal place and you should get -2.9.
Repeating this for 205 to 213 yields -2.0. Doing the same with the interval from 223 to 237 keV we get -2.8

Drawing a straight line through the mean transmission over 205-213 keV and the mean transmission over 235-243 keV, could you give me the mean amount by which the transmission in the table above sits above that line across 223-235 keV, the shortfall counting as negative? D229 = 0.10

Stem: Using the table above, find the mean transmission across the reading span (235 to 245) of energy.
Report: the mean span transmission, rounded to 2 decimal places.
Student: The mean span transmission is 3.02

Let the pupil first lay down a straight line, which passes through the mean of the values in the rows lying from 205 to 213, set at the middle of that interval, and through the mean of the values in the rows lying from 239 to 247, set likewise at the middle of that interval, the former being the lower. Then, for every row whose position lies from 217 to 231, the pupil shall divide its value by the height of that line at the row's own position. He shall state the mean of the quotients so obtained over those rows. 1.07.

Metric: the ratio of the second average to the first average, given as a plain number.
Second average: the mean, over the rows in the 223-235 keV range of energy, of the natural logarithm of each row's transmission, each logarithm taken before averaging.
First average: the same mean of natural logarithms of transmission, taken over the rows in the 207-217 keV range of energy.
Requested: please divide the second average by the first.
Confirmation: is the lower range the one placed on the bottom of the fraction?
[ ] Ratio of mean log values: 1.35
